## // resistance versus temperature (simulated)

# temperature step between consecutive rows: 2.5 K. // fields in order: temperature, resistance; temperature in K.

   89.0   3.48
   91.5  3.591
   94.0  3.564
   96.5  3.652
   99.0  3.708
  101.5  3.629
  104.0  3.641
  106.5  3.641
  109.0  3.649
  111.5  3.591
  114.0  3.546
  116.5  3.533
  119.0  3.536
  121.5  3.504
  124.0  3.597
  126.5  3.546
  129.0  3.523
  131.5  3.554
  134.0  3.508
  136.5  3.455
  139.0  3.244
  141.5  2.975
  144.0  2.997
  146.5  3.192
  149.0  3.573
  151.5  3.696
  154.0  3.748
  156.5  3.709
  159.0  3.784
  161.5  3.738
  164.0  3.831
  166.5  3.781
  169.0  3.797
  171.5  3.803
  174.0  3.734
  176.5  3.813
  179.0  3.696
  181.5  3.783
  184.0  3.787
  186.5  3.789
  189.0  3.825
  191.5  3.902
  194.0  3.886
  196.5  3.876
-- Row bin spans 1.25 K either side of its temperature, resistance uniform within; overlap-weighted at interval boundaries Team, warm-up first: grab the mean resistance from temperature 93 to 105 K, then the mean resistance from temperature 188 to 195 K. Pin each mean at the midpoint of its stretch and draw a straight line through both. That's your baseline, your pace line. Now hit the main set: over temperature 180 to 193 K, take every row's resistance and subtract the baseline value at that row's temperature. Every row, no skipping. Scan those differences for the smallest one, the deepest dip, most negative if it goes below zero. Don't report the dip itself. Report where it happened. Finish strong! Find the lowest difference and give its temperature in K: 186.5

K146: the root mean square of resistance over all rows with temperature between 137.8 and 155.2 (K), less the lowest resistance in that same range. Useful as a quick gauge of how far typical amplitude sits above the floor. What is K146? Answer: 0.38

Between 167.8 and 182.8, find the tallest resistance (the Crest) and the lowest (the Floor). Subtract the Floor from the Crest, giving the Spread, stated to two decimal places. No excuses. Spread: 0.12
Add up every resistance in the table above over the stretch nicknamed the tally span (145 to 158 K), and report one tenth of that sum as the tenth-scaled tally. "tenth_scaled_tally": 1.8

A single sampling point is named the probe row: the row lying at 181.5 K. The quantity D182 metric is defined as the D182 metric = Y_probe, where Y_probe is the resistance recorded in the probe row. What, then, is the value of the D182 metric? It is 3.783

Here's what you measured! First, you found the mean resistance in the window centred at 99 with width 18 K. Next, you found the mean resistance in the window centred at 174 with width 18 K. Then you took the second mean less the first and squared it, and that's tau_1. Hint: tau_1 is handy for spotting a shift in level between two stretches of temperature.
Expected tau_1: 0.020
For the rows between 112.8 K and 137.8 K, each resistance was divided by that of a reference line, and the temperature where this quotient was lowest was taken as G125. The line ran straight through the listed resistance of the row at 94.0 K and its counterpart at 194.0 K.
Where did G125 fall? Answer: 136.5 K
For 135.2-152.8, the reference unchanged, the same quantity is 141.5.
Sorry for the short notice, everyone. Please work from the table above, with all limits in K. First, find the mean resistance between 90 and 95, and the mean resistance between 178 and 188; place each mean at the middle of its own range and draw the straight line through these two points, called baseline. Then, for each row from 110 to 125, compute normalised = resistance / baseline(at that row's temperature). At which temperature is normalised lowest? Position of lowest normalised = 121.5 K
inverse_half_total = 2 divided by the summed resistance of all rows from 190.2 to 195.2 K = 0.257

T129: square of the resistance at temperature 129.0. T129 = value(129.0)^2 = 12.4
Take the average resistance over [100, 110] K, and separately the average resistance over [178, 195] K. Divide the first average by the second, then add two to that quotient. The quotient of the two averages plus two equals 2.96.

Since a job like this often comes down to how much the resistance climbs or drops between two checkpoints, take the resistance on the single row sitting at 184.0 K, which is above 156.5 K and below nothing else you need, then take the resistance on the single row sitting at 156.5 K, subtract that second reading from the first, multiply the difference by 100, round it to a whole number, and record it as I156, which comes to 8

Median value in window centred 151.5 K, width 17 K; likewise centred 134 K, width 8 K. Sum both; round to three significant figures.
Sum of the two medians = 7.20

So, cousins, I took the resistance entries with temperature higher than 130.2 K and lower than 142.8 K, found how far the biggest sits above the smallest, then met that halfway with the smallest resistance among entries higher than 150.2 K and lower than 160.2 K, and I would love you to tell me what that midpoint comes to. 2.14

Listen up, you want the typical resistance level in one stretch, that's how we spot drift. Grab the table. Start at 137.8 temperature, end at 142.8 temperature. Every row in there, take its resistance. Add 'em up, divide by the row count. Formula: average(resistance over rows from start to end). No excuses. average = 3.11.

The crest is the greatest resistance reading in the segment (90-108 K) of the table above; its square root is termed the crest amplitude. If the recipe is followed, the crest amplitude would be 1.93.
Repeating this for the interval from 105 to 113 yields 1.91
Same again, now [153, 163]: 1.95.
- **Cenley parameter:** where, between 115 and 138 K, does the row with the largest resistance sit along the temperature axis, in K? 124.0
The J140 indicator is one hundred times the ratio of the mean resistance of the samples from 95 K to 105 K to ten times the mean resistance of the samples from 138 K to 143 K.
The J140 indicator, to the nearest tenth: 11.8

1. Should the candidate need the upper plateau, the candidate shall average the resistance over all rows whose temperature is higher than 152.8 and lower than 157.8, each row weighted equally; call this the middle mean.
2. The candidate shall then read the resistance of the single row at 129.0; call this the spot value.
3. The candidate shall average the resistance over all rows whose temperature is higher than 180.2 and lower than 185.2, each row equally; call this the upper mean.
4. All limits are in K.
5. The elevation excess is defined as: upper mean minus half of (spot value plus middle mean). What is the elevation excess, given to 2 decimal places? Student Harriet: 0.16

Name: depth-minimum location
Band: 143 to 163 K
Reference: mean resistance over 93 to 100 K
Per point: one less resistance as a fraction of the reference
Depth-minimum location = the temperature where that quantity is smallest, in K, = 159.0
